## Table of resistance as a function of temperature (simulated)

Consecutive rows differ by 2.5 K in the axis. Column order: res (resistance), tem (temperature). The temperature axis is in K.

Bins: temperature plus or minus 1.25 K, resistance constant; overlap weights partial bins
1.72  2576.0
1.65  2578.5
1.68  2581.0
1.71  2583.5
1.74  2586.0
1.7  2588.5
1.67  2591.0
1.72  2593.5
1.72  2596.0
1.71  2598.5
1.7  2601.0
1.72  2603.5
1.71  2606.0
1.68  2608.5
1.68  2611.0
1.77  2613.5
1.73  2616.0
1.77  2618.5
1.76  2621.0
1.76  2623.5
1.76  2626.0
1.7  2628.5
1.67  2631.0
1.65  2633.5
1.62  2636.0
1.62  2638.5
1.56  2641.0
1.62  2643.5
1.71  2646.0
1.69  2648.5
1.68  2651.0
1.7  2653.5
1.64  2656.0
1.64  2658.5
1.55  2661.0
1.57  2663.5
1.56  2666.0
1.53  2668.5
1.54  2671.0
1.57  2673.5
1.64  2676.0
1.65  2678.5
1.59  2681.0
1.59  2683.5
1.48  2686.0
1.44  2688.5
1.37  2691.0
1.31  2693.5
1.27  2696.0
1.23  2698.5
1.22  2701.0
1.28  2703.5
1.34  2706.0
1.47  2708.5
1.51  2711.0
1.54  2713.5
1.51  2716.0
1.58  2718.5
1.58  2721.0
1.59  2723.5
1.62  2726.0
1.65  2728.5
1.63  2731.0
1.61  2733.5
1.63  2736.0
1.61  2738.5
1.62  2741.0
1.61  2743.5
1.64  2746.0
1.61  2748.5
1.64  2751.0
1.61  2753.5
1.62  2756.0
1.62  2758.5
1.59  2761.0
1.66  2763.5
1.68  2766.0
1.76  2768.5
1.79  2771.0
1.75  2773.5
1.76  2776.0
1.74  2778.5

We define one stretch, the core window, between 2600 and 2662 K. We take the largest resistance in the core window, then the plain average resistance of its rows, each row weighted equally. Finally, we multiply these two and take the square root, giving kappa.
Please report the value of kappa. 1.73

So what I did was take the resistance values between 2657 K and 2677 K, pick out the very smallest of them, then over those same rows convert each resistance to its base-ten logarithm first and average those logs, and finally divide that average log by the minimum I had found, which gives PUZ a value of 0.129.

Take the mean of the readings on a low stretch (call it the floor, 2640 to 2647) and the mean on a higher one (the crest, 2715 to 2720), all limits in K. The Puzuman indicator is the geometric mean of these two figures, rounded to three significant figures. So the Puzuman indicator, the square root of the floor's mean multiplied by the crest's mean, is 1.59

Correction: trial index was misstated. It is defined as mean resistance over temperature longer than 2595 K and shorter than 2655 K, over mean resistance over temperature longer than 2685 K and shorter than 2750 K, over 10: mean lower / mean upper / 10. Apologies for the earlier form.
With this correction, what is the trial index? 0.113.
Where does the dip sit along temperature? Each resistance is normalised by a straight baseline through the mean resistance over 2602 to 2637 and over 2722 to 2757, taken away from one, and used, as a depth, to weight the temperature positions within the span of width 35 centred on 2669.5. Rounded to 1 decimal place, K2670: 2671.8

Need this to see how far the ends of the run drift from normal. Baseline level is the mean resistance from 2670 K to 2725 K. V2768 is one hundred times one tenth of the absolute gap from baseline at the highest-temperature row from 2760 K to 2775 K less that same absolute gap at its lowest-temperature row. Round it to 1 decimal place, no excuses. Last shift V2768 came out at 1.6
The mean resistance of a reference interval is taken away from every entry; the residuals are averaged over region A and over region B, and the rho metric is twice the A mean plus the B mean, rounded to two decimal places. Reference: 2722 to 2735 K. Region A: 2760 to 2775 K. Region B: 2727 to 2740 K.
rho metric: 0.18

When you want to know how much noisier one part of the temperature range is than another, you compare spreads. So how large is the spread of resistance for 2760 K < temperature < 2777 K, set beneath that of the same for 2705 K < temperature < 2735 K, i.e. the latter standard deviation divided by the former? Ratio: 1.2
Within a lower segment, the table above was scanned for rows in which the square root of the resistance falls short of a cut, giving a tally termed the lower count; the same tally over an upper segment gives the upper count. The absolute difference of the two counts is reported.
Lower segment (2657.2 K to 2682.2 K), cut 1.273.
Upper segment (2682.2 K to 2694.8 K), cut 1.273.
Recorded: 2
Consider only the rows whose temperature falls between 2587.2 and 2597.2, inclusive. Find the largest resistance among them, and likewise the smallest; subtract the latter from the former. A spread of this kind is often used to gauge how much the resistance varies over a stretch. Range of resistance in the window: 0.05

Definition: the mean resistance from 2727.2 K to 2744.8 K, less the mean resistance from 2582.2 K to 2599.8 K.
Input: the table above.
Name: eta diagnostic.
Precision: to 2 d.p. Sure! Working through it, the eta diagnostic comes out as -0.09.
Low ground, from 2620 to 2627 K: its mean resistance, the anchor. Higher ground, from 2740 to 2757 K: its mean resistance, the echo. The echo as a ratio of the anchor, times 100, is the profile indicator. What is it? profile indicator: 92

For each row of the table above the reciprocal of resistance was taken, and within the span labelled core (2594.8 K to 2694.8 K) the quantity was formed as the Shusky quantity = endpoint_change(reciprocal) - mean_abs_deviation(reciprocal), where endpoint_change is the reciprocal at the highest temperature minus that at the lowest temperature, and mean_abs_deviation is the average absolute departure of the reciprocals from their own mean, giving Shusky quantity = 0.150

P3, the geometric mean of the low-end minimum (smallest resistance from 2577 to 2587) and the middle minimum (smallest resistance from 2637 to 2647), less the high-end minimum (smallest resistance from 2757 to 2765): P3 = 0.0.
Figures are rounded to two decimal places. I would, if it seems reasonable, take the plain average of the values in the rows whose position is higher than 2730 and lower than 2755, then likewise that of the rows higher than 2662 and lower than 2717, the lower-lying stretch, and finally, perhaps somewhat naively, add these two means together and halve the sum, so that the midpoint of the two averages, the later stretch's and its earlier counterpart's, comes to 1.54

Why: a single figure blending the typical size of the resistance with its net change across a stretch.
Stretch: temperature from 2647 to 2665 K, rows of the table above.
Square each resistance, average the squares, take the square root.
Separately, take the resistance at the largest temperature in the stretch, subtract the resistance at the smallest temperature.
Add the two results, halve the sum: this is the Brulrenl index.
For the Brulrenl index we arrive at 0.76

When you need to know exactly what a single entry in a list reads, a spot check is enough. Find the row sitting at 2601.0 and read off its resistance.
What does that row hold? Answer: 1.7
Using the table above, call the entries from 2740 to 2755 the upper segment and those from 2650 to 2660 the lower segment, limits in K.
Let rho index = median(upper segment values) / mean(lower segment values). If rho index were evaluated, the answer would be 0.97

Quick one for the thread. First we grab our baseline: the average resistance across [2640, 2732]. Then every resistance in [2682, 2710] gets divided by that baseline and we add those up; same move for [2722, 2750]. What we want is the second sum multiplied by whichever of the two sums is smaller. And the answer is 114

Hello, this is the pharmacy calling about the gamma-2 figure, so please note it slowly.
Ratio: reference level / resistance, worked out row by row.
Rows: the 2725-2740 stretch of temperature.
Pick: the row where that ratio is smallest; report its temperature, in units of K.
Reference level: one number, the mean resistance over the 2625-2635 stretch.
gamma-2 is 2728.5 K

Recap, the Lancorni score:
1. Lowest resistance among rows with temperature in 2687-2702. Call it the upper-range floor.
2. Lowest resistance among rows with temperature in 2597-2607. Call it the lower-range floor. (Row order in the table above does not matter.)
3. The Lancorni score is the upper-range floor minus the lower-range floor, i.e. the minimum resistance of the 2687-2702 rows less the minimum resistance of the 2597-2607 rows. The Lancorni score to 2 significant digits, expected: -0.48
